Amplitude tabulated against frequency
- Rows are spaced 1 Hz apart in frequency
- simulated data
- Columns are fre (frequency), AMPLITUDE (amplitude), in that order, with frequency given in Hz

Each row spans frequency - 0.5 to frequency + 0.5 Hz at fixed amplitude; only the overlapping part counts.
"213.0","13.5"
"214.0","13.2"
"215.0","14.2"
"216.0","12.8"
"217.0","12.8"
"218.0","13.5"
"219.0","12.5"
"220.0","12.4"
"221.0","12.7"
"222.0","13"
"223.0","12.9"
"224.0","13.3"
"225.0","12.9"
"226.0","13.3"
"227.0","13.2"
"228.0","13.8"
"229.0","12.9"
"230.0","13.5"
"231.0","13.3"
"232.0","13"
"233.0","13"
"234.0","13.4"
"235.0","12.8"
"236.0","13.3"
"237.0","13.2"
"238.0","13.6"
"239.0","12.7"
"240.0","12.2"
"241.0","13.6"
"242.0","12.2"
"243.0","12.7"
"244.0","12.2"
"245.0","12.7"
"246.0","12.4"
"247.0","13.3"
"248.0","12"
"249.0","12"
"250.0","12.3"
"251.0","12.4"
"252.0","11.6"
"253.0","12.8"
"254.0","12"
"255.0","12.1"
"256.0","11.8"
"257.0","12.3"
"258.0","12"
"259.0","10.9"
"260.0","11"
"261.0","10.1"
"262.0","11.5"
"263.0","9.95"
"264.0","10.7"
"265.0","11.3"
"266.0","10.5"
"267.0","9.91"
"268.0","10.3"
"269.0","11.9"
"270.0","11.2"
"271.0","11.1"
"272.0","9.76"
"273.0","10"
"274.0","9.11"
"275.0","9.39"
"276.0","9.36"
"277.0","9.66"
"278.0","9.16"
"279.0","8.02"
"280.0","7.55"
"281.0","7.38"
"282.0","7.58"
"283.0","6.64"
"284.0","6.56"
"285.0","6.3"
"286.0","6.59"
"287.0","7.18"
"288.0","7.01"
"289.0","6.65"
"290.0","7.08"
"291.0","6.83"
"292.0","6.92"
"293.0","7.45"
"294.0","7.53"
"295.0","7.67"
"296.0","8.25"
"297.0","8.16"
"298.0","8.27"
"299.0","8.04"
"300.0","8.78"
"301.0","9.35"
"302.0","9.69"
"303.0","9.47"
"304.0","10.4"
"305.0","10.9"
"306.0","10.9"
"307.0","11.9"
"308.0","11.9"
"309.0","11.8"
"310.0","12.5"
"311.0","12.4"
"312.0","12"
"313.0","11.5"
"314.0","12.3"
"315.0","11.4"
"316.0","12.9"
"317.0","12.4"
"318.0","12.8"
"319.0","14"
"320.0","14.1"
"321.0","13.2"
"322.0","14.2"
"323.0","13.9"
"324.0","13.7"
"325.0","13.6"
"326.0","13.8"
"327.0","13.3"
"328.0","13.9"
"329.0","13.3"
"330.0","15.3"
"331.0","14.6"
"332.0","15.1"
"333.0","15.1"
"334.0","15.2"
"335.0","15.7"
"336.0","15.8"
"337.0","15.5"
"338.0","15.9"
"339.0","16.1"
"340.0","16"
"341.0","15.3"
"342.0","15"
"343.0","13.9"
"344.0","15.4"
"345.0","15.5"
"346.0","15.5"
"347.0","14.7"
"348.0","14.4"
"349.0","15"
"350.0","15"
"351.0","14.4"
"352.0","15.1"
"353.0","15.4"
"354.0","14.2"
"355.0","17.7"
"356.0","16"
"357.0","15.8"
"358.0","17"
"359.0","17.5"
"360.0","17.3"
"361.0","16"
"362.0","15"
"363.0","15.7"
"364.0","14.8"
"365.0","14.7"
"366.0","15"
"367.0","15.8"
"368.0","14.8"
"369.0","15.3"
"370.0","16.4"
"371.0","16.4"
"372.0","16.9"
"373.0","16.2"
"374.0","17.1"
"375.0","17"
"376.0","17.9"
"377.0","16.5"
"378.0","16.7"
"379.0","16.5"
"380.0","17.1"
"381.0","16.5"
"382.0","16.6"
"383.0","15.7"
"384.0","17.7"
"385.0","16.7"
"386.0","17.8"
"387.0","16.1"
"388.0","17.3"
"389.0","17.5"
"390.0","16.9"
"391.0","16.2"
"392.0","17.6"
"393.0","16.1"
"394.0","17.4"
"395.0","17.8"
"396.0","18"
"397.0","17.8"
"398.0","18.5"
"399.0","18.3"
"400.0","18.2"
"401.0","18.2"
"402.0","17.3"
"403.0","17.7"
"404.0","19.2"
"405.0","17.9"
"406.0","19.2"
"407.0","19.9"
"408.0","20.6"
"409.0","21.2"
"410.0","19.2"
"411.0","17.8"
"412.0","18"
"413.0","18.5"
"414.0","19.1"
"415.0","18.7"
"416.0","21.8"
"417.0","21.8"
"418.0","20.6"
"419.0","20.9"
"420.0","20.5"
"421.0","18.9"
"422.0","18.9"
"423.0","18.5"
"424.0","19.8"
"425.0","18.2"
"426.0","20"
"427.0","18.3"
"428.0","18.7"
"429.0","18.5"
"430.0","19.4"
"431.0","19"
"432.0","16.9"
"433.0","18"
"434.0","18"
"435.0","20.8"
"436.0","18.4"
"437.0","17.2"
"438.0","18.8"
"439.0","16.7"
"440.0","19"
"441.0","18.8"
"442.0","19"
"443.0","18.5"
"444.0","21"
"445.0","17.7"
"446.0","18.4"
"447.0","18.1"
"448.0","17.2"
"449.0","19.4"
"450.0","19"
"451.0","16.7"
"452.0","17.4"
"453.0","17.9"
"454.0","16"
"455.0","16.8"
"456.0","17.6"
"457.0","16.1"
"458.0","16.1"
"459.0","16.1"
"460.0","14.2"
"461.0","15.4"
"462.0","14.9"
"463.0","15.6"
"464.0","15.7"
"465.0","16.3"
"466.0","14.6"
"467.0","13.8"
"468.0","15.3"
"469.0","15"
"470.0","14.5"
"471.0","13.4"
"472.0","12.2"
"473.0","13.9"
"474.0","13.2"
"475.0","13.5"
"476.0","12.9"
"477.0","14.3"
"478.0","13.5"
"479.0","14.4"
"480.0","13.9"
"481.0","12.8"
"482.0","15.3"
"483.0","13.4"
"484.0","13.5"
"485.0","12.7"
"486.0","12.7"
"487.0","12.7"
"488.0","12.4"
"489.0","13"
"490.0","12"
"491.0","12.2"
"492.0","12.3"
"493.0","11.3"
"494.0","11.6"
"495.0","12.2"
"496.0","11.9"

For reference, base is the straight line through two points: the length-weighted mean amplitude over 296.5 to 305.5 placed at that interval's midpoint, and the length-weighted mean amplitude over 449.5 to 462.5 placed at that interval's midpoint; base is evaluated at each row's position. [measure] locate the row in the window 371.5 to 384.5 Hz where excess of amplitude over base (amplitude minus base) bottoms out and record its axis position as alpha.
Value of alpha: 383.0 Hz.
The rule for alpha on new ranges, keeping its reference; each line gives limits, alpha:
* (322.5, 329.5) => 329.0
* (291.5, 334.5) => 292.0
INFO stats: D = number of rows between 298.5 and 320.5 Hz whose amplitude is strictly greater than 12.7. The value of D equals 4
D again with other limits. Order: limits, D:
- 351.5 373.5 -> 22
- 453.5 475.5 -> 21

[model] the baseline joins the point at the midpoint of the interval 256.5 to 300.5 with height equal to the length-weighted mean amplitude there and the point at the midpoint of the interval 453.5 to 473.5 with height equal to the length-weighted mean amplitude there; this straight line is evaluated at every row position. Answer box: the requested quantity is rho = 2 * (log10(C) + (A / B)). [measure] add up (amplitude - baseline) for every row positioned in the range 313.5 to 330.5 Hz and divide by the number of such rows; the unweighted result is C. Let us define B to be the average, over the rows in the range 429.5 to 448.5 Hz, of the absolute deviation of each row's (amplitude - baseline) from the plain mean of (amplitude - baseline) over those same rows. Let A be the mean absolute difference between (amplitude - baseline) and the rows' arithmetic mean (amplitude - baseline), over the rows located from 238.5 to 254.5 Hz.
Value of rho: 1.94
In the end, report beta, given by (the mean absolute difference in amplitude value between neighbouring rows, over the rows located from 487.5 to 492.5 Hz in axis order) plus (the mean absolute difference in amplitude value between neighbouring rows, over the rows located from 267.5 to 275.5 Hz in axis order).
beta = 1.21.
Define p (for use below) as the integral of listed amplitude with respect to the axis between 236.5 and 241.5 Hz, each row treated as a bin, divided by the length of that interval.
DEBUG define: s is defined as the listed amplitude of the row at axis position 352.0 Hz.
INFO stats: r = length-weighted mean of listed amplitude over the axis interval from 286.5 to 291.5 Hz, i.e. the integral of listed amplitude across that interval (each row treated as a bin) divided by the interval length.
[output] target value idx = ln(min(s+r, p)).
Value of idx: 2.6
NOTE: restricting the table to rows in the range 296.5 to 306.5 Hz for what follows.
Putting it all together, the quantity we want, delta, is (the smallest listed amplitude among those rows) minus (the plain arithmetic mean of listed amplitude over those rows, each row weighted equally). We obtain -1.36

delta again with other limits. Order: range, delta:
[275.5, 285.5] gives -1.52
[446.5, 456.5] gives -1.61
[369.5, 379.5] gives -0.56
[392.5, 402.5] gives -1.66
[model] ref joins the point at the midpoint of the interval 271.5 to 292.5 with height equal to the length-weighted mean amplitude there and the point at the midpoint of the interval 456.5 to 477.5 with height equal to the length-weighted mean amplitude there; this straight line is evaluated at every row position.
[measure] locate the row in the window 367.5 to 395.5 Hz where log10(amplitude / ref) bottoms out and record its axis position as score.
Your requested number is 368.0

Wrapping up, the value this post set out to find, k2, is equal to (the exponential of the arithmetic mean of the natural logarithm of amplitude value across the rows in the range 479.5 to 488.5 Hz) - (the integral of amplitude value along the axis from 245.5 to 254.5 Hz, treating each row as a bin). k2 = -98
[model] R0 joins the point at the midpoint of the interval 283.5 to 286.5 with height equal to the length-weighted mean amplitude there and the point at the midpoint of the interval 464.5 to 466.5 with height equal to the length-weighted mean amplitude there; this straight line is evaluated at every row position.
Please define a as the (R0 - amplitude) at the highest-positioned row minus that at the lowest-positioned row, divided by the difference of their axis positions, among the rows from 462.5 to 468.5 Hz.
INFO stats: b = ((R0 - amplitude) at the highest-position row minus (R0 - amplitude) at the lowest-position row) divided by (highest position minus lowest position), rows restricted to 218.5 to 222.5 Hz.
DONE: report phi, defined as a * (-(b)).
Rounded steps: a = 0.1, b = -0.12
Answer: 0.013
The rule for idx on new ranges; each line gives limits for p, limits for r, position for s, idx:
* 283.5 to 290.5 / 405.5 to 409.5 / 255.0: 1.9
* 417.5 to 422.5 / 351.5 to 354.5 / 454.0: 3.0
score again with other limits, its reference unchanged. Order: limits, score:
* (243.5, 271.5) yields 267.0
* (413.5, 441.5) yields 439.0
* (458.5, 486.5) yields 472.0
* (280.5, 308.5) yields 285.0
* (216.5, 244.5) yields 244.0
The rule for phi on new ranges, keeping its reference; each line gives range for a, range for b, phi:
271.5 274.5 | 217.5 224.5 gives -0.031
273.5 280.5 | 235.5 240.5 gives -0.101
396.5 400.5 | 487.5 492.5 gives 0.006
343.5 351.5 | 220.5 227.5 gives 0.006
